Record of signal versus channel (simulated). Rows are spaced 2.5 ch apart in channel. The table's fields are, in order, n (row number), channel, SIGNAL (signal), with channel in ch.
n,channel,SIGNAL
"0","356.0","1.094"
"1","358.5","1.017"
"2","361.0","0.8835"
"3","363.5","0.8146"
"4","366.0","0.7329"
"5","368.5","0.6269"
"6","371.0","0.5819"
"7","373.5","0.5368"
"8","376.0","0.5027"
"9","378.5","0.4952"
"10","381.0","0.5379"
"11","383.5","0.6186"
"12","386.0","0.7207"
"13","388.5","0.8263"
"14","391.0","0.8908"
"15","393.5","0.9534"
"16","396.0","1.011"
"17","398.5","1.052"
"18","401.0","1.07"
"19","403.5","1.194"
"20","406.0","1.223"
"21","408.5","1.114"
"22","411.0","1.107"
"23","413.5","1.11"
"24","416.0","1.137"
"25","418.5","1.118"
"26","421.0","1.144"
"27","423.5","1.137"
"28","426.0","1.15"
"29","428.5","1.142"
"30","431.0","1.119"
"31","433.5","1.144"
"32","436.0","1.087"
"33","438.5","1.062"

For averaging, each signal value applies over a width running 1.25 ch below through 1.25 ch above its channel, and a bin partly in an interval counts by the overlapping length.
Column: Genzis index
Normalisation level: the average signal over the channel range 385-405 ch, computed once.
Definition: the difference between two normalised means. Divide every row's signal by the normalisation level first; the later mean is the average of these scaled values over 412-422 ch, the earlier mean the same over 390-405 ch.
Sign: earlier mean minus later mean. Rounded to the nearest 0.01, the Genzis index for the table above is -0.10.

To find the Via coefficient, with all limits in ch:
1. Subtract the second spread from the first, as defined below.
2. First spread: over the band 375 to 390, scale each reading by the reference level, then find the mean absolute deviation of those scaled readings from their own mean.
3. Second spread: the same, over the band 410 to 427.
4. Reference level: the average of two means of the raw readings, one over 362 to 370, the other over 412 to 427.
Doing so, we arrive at 0.097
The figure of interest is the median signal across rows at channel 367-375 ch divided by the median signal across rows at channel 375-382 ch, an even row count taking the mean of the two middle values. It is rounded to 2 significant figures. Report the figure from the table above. 1.2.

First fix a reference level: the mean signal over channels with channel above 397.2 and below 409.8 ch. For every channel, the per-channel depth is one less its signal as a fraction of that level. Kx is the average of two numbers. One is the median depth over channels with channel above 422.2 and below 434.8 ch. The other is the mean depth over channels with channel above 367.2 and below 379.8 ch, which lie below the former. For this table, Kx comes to 0.25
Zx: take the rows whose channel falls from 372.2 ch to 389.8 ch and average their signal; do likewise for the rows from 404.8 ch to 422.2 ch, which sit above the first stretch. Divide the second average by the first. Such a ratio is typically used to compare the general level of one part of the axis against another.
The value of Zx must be 1.9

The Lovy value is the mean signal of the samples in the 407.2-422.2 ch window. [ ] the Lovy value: 1.12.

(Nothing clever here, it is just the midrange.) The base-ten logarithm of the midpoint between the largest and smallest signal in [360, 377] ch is -0.16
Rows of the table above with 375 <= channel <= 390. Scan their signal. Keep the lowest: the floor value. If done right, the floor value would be 0.4952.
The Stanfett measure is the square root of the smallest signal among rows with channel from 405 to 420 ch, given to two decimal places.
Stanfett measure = 1.05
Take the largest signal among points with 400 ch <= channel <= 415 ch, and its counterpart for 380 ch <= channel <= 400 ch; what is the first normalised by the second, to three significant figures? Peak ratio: 1.16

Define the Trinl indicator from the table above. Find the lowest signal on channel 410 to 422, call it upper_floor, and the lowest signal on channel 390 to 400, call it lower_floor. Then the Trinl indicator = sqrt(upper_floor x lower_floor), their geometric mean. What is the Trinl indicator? 0.99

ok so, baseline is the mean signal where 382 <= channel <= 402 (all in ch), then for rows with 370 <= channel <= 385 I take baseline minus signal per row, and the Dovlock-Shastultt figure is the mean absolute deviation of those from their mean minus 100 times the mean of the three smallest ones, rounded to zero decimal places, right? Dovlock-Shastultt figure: -31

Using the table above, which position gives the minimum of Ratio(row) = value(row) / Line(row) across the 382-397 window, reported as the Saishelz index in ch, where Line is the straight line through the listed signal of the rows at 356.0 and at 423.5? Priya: 383.5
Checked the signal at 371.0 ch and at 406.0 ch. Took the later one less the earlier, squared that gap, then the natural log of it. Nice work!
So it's -1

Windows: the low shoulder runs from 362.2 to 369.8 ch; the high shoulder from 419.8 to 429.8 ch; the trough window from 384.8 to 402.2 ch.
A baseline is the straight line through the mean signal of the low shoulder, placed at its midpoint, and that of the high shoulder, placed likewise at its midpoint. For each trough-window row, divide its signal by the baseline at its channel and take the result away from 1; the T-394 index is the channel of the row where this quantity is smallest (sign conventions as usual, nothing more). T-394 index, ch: 398.5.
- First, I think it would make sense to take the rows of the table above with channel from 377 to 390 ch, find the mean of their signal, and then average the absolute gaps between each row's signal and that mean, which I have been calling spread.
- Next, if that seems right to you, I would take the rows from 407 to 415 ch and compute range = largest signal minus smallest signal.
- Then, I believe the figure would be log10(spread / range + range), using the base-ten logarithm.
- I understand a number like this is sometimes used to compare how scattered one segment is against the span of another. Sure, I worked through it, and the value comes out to 1.18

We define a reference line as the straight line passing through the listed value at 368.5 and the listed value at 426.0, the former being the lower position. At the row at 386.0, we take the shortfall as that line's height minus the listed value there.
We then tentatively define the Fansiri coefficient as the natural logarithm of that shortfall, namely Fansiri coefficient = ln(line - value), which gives -2.7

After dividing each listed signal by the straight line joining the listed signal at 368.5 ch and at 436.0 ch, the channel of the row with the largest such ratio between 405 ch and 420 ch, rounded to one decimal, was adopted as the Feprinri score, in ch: 406.0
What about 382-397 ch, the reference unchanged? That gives 396.0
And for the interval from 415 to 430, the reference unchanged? 416.0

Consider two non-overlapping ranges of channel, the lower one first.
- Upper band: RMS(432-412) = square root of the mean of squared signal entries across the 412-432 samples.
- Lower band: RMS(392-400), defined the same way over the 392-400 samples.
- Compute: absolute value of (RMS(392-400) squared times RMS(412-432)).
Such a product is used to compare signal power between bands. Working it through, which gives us 1.15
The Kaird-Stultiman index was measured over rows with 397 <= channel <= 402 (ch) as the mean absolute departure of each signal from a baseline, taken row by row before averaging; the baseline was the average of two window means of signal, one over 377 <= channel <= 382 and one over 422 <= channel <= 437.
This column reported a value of 0.24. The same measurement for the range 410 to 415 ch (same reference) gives 0.29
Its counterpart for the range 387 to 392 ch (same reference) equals 0.04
